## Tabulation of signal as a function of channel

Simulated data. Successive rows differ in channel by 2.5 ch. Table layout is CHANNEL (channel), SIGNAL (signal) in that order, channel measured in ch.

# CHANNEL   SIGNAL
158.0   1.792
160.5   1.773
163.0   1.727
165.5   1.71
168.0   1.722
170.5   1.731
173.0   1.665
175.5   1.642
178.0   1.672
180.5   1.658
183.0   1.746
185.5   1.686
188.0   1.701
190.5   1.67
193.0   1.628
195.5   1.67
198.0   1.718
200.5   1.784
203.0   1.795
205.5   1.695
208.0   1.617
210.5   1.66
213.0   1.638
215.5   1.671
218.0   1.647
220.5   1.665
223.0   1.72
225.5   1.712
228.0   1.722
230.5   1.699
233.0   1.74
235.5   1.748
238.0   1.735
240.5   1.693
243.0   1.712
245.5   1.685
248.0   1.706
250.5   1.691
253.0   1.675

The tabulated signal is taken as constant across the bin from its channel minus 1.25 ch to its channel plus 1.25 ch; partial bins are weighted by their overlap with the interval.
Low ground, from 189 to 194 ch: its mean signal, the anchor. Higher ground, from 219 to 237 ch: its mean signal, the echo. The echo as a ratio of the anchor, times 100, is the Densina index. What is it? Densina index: 104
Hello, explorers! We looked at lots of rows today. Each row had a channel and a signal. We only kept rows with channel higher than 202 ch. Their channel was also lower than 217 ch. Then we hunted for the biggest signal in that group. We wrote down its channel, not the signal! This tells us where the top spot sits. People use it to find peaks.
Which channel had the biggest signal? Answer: 203.0 ch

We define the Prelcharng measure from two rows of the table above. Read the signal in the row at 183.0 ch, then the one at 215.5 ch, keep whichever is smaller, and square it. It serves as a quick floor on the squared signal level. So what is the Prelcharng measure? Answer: 2.79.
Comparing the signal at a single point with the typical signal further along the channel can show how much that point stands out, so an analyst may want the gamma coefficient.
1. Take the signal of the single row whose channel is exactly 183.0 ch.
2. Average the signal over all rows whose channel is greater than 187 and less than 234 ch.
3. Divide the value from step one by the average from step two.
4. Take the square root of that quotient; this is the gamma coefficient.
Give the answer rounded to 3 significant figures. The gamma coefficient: 1.02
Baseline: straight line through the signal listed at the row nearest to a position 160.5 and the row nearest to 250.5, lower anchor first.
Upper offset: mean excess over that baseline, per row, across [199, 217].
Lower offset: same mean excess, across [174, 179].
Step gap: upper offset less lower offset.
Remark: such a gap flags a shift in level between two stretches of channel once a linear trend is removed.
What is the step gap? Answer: 0.066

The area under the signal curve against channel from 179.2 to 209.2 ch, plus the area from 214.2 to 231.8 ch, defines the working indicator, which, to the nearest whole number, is 81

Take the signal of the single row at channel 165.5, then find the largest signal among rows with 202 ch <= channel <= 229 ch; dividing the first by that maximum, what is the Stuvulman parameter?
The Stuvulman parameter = 0.953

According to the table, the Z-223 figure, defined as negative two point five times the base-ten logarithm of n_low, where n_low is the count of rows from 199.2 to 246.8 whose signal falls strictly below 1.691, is -2.1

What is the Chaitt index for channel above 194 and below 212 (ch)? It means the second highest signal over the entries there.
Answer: 1.784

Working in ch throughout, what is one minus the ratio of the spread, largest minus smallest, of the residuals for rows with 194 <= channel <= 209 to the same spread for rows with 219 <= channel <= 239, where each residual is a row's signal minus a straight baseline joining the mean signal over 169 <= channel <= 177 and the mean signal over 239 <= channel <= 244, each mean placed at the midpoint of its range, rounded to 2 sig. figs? -1.3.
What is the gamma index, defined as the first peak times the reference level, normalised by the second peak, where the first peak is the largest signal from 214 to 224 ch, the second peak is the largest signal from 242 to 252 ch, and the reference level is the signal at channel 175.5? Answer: 1.65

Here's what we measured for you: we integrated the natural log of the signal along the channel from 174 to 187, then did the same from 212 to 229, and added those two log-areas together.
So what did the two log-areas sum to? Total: 16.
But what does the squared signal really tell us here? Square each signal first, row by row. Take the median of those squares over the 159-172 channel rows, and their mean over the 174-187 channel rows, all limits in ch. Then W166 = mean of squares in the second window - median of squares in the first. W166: -0.16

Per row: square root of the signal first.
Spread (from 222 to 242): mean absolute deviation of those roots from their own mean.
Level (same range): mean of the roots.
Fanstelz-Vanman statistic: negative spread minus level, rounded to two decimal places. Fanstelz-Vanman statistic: -1.32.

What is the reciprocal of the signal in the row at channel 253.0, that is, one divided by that 0.60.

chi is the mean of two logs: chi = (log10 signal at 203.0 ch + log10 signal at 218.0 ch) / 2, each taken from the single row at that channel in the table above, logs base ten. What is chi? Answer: 0.235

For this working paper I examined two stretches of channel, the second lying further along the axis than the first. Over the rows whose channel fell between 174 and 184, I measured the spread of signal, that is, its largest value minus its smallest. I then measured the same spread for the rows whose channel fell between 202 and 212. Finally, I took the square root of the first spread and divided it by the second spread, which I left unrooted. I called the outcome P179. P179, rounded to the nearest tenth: 1.8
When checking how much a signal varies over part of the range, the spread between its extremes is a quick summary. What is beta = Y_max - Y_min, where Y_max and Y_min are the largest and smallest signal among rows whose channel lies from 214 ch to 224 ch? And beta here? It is 0.073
